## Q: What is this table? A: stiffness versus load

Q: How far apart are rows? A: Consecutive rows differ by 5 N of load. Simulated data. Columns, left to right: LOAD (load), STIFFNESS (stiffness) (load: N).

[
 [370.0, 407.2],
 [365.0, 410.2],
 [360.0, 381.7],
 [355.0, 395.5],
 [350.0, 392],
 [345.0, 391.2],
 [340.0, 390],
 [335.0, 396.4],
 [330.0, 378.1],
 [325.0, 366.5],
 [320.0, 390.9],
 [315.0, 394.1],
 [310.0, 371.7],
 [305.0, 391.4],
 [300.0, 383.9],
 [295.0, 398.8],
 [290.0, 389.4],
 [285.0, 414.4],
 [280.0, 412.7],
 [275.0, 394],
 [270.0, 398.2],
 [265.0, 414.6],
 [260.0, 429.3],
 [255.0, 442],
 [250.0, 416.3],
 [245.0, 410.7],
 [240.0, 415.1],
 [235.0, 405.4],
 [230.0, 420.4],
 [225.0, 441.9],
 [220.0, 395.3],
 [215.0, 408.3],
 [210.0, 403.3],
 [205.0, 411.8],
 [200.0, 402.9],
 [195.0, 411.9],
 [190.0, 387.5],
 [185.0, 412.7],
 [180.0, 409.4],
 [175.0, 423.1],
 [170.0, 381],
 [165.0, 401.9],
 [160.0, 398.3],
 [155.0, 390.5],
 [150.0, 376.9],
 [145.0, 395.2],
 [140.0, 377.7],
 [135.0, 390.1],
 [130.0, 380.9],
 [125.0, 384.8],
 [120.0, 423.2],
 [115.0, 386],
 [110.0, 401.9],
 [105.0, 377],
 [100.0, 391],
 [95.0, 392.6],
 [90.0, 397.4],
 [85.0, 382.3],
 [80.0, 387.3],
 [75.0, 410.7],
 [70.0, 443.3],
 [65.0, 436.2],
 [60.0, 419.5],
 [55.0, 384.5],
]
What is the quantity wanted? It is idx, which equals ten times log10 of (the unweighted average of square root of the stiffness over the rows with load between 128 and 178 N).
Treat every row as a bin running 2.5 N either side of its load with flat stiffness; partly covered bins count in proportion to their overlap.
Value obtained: 12.96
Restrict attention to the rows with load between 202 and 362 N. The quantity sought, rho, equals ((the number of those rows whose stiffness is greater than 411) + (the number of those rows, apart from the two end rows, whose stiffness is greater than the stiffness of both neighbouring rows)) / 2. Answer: 10.00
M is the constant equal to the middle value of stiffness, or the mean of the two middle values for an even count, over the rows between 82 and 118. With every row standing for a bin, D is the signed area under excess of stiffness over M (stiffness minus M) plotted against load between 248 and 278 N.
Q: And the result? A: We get 740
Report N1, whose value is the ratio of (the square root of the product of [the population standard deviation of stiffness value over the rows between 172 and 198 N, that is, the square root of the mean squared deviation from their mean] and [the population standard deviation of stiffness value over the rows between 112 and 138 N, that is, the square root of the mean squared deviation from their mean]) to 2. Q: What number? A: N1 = 6.70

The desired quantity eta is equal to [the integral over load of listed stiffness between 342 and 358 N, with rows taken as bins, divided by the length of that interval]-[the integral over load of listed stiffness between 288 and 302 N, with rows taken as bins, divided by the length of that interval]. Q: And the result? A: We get 1.5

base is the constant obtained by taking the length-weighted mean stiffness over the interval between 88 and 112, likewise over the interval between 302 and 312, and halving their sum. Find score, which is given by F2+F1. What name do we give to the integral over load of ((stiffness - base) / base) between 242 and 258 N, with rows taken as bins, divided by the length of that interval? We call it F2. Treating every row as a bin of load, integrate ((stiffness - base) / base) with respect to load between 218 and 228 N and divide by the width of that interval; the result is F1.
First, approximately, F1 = 0.085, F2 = 0.09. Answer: 0.178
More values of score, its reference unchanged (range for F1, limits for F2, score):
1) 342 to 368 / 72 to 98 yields 0.040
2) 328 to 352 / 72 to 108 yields 0.021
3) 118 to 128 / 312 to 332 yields 0.027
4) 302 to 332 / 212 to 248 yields 0.057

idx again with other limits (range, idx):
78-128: 12.97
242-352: 13.00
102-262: 13.03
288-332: 12.93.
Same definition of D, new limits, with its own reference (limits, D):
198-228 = 596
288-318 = -83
